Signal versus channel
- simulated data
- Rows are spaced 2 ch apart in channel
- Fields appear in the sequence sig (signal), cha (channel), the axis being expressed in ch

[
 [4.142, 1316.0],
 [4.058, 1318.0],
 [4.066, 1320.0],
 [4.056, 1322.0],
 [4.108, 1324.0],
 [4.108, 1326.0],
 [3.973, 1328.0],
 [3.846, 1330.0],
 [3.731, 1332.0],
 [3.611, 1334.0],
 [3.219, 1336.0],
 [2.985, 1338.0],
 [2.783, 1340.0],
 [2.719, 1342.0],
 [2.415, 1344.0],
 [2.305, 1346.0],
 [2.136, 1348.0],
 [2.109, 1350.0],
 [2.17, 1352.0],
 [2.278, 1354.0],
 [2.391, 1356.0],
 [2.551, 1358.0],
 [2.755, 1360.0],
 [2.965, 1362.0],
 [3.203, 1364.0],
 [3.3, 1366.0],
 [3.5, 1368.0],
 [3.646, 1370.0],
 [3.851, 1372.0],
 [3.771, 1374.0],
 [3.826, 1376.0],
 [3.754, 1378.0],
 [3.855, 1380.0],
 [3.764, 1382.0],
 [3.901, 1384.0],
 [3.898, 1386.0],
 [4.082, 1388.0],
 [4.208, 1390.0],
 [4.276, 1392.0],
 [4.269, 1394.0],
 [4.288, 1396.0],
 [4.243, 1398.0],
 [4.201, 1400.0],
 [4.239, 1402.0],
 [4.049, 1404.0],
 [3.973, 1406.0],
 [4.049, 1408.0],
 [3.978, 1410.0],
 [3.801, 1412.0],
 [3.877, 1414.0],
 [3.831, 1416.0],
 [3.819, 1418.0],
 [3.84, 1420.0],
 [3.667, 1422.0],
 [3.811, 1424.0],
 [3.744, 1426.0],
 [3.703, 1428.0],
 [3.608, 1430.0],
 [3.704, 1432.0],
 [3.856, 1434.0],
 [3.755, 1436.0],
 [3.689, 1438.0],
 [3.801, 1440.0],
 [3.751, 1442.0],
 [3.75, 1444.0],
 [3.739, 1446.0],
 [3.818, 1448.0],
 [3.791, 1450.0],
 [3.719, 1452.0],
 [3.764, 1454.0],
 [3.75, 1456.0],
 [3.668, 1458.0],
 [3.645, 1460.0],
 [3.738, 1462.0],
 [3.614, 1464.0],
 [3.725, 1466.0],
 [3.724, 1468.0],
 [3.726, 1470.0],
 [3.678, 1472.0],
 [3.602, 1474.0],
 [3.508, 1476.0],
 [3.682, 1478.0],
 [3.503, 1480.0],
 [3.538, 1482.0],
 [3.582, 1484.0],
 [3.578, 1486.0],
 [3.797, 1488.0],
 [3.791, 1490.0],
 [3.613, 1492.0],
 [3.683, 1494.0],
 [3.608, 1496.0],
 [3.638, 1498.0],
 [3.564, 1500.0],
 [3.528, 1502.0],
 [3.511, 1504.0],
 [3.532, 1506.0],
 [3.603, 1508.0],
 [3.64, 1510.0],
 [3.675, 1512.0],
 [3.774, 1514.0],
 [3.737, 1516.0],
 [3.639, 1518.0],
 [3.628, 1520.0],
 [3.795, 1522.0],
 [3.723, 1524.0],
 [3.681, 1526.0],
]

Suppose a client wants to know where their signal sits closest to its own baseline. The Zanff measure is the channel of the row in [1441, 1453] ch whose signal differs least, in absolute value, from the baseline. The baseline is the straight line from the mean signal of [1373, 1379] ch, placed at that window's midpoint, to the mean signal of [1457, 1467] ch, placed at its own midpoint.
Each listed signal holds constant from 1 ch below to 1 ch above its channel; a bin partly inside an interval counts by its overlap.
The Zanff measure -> 1452.0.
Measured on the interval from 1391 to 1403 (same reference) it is 1400.0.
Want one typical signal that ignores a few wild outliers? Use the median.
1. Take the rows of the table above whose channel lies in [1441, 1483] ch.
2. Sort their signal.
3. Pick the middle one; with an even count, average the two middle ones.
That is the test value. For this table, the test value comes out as 3.72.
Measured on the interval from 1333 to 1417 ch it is 3.77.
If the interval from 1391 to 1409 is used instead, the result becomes 4.24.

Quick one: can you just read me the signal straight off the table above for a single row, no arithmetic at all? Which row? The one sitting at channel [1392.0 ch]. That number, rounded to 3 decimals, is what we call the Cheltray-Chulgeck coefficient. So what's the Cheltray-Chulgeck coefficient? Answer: 4.276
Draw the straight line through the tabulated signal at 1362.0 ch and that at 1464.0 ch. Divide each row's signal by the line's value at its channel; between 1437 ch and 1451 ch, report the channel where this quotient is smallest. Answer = 1446.0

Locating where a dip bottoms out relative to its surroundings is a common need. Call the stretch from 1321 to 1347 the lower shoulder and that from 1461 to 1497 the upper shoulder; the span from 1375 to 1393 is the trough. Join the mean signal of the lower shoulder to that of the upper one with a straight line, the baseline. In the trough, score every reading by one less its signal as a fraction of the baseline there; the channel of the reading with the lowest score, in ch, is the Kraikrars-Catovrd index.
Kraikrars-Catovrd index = 1392.0 ch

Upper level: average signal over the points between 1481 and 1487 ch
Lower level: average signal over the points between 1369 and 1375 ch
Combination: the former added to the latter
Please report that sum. 7.3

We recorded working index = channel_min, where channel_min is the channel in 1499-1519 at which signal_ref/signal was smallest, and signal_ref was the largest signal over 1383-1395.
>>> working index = 1514.0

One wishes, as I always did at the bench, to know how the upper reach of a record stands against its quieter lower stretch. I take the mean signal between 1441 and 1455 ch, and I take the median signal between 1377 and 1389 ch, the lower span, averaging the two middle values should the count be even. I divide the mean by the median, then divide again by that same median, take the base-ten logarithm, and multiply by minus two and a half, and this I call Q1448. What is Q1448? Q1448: 1.50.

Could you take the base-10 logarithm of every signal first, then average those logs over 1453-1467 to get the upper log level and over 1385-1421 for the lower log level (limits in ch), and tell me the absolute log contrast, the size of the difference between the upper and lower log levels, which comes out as 0.039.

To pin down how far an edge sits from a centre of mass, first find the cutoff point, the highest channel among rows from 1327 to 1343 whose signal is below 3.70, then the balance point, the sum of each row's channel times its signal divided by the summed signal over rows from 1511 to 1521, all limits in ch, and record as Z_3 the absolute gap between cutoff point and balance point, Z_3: 174.0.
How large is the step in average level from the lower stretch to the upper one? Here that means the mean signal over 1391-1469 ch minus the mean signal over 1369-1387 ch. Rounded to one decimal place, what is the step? 0.0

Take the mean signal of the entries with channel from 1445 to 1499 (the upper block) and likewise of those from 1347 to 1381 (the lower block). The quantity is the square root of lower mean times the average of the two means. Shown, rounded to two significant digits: 3.2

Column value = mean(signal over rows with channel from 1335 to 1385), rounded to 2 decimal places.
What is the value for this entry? 3.05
